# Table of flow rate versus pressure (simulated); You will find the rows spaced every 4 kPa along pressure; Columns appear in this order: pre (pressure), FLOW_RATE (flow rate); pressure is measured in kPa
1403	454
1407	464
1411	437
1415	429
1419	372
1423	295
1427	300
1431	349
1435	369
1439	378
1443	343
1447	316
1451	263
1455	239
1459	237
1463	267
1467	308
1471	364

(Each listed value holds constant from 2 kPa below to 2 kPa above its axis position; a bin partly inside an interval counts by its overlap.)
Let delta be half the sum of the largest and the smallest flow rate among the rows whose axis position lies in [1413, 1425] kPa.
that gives 362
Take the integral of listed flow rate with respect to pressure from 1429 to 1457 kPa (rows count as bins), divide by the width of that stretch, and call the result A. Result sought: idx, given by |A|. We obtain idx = 322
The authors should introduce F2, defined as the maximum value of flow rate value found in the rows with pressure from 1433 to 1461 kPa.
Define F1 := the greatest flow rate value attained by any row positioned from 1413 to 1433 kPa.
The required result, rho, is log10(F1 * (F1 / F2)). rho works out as 2.69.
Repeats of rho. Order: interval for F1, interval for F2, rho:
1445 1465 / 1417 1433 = 2.43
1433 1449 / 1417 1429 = 2.58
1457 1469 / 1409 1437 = 2.34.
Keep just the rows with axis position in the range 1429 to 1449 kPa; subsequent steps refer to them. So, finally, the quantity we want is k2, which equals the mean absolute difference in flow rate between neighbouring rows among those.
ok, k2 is 23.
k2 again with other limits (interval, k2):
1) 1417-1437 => 38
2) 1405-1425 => 42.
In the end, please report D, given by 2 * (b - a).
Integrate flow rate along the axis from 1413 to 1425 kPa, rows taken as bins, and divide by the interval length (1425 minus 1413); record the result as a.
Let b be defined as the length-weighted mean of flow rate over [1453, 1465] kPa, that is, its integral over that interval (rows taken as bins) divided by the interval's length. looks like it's -235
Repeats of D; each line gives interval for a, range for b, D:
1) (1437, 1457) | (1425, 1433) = 33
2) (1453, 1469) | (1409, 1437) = 203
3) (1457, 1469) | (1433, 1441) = 206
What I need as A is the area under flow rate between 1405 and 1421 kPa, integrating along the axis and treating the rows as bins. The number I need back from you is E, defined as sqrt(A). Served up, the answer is 83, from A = 6808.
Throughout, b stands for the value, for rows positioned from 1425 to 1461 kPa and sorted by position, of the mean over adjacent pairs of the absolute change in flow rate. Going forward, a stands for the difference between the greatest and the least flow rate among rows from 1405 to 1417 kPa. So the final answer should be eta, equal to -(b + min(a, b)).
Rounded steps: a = 35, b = 27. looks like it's -55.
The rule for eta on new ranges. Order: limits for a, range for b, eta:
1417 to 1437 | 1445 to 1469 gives -60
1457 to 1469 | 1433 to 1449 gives -47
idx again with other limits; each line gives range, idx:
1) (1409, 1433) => 364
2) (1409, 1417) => 433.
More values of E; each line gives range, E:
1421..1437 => 72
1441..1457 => 68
